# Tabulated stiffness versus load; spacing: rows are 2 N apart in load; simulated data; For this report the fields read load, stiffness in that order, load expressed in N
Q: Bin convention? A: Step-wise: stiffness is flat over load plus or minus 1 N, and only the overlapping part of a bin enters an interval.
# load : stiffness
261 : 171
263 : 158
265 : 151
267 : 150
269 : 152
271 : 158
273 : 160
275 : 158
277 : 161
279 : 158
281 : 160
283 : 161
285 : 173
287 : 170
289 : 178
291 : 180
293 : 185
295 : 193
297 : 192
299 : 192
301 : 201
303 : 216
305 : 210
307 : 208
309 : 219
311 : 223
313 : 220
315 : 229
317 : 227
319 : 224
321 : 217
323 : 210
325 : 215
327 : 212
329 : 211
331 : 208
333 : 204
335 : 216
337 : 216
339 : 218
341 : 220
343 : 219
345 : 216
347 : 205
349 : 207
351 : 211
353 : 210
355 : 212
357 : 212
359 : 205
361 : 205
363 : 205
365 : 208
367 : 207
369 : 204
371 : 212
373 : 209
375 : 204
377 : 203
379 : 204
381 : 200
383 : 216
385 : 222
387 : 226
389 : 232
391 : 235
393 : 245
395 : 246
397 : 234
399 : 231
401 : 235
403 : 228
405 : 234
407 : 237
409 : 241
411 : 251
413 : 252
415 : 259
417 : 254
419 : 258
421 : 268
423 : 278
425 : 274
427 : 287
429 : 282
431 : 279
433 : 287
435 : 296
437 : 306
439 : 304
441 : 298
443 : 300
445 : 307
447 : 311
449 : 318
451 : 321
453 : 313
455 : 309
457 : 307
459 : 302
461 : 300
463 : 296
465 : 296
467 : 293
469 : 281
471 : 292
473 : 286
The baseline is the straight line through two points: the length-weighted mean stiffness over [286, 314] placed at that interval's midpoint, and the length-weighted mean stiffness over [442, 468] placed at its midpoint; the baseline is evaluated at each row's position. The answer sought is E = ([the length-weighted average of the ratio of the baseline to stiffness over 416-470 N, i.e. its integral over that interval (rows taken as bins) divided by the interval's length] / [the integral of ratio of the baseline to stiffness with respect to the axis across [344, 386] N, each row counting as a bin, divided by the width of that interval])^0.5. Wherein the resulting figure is 0.93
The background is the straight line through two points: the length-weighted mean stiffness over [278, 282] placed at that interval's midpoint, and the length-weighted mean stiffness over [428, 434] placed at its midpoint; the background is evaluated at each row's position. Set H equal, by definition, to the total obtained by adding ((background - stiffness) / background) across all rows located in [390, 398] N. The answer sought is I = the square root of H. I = 0.44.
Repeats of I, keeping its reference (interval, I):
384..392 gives 0.55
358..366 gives 0.60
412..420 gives 0.47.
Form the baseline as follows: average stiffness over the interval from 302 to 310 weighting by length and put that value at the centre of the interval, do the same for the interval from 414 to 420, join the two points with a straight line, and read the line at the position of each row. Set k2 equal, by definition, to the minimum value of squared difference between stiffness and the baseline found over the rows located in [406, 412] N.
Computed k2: 13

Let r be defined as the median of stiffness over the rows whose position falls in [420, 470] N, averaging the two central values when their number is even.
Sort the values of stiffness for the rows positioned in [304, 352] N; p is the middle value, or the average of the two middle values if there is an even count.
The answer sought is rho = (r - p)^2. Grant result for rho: 6724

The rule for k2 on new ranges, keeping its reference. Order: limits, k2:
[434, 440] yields 1018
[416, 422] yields 0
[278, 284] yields 1865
